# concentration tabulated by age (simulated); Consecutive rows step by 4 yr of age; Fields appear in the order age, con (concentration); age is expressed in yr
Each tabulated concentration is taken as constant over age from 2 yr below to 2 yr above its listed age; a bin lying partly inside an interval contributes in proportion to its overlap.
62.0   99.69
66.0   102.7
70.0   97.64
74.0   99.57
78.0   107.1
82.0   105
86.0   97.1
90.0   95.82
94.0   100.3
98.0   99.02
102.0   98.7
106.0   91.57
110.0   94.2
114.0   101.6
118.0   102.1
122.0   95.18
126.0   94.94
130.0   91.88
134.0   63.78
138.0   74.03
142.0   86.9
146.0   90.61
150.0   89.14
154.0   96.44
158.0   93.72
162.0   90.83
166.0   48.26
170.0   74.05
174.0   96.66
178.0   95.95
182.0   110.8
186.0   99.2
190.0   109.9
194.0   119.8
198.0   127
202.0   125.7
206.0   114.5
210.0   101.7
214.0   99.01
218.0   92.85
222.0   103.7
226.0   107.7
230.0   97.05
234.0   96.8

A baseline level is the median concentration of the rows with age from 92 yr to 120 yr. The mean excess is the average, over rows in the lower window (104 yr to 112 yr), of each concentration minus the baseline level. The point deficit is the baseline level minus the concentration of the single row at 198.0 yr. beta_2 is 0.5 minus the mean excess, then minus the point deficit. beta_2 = 35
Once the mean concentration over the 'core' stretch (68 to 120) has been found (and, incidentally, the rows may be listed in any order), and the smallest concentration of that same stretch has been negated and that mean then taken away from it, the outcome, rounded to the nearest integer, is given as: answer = -191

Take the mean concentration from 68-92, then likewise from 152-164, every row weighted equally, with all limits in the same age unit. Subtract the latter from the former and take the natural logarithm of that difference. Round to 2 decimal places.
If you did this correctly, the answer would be 1.90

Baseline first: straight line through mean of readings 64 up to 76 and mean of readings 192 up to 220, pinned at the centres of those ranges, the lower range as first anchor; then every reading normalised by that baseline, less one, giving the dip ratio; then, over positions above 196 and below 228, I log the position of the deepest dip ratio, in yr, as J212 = 218.0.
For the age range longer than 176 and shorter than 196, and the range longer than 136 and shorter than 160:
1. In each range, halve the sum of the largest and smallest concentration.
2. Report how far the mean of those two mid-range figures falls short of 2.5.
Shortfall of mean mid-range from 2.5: -94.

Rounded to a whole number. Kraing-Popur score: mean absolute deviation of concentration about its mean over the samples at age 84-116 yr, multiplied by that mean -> 255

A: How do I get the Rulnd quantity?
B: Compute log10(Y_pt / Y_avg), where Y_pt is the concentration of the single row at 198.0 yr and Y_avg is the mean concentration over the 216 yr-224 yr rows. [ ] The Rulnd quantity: 0.111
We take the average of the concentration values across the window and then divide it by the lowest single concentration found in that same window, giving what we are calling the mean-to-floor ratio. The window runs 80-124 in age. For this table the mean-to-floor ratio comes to 1.1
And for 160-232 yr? 2.1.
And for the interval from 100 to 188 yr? 1.9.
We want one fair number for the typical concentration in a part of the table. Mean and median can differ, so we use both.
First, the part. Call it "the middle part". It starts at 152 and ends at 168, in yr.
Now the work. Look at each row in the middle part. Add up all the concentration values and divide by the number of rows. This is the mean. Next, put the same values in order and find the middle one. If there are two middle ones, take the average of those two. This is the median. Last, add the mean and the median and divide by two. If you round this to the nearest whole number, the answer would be 87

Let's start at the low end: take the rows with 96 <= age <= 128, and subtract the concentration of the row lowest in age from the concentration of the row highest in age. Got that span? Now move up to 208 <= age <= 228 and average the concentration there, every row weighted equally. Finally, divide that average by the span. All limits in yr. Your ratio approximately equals -25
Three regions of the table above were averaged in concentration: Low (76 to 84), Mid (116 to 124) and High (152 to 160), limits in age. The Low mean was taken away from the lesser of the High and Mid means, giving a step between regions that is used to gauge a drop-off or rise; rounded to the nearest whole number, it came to -11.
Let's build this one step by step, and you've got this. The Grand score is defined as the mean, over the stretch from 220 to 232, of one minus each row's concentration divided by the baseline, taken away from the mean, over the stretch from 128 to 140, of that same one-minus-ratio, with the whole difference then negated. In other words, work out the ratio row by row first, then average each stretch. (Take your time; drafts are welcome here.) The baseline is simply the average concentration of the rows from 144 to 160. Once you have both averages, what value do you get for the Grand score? -0.28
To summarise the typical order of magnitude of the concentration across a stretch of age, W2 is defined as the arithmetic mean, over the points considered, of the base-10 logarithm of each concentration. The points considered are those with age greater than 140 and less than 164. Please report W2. 1.96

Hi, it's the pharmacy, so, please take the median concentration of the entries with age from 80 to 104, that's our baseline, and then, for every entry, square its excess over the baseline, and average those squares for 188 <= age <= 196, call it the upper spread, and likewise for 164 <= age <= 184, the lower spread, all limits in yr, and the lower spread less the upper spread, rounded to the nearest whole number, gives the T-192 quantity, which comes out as 386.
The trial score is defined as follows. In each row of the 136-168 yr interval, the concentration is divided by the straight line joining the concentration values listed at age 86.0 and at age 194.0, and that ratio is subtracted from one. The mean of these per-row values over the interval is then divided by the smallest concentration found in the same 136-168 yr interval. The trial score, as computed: 0.0051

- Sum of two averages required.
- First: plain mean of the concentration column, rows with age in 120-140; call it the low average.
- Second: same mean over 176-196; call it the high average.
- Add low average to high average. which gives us 191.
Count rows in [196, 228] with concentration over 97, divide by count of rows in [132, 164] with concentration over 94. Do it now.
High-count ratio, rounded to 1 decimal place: 7.0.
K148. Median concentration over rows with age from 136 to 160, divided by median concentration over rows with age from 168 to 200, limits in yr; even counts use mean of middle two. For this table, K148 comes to 0.86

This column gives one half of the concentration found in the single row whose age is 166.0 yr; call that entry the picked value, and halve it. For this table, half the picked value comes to 24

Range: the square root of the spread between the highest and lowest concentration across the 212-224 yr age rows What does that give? 3.3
